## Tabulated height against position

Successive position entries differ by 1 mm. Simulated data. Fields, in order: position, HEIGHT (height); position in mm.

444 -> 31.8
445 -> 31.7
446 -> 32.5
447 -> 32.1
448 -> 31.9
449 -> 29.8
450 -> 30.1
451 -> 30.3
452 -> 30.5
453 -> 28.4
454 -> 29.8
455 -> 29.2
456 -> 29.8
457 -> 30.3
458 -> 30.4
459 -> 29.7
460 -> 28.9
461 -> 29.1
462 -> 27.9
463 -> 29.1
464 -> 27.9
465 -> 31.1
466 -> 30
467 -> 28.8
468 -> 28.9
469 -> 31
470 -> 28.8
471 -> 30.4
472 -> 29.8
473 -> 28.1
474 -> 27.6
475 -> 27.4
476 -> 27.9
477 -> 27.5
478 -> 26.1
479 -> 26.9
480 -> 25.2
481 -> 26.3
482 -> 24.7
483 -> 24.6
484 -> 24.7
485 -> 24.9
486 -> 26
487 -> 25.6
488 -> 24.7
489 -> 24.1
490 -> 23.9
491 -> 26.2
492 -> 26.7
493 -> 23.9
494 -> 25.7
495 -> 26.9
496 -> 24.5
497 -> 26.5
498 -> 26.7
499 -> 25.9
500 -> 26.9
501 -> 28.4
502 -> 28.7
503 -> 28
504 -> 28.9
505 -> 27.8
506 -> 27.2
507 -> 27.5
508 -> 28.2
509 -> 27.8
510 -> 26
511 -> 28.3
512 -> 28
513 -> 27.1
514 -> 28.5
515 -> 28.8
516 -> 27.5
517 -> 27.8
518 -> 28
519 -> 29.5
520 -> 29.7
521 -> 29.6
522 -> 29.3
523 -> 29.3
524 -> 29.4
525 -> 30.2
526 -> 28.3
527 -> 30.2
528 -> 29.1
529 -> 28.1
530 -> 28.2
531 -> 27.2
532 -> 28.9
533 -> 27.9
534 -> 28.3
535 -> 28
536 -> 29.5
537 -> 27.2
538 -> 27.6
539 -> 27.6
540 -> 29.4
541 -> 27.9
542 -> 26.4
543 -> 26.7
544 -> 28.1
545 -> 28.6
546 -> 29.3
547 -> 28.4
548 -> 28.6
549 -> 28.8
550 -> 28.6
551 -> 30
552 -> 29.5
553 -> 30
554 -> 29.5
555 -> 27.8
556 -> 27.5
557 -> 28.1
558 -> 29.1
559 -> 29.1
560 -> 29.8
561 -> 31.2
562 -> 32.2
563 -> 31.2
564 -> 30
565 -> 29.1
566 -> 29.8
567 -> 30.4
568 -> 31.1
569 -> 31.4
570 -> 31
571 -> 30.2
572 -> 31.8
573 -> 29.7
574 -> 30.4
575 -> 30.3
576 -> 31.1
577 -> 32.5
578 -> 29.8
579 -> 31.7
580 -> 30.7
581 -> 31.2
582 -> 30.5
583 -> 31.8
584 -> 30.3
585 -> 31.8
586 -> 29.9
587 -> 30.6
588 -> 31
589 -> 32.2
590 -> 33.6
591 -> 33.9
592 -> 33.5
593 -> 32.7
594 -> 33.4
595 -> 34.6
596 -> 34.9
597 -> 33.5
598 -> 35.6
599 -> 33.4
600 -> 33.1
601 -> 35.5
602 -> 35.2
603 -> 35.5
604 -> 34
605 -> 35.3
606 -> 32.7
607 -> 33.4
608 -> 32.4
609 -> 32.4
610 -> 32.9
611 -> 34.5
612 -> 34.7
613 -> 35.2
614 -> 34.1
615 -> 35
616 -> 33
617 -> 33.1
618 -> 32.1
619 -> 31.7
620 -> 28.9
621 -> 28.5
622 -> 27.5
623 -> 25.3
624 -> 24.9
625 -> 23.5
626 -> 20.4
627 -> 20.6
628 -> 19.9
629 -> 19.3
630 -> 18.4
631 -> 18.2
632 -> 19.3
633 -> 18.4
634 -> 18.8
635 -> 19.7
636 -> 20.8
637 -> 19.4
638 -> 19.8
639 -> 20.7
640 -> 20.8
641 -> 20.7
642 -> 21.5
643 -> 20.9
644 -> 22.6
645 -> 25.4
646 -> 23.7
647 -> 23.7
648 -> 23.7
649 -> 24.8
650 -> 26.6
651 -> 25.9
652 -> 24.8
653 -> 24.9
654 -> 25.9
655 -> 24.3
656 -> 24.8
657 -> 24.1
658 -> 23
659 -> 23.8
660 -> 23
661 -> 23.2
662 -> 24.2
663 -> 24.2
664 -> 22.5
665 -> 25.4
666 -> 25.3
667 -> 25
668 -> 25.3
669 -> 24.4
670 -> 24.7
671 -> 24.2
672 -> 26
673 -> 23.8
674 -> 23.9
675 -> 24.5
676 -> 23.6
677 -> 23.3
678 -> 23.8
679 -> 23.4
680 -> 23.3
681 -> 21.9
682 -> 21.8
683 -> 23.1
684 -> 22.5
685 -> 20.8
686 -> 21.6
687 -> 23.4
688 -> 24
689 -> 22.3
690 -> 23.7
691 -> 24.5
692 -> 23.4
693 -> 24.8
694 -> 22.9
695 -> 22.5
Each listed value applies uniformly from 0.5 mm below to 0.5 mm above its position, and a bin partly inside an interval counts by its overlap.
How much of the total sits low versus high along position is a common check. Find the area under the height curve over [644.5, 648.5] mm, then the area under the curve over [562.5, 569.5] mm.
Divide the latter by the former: 2.2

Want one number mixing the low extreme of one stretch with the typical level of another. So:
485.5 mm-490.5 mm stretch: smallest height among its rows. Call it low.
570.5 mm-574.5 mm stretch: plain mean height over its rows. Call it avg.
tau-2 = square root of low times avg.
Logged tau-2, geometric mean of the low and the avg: 27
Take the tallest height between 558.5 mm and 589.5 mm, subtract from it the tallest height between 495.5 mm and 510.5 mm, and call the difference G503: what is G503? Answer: 4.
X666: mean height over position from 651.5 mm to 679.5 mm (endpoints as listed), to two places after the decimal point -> 24.26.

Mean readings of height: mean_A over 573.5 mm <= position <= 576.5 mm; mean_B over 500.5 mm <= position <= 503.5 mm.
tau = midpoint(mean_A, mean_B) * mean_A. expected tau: 902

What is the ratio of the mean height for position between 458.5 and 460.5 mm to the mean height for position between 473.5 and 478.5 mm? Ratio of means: 1.07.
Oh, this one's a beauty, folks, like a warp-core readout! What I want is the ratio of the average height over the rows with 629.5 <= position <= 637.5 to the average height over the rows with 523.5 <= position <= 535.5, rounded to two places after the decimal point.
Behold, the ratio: 0.67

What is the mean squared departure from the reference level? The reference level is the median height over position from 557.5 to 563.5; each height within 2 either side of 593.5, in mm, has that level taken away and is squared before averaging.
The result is 10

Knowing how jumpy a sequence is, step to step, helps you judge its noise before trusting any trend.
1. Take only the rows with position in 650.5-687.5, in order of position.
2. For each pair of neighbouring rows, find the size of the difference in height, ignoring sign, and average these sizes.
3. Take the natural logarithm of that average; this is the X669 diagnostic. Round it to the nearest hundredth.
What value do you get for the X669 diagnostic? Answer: -0.17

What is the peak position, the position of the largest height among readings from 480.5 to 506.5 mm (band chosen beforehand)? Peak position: 504 mm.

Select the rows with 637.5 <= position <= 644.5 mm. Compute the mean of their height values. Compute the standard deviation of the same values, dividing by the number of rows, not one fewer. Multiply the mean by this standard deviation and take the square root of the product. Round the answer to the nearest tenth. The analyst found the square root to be 4.1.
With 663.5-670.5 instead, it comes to 4.8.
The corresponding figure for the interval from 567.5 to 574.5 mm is 4.6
